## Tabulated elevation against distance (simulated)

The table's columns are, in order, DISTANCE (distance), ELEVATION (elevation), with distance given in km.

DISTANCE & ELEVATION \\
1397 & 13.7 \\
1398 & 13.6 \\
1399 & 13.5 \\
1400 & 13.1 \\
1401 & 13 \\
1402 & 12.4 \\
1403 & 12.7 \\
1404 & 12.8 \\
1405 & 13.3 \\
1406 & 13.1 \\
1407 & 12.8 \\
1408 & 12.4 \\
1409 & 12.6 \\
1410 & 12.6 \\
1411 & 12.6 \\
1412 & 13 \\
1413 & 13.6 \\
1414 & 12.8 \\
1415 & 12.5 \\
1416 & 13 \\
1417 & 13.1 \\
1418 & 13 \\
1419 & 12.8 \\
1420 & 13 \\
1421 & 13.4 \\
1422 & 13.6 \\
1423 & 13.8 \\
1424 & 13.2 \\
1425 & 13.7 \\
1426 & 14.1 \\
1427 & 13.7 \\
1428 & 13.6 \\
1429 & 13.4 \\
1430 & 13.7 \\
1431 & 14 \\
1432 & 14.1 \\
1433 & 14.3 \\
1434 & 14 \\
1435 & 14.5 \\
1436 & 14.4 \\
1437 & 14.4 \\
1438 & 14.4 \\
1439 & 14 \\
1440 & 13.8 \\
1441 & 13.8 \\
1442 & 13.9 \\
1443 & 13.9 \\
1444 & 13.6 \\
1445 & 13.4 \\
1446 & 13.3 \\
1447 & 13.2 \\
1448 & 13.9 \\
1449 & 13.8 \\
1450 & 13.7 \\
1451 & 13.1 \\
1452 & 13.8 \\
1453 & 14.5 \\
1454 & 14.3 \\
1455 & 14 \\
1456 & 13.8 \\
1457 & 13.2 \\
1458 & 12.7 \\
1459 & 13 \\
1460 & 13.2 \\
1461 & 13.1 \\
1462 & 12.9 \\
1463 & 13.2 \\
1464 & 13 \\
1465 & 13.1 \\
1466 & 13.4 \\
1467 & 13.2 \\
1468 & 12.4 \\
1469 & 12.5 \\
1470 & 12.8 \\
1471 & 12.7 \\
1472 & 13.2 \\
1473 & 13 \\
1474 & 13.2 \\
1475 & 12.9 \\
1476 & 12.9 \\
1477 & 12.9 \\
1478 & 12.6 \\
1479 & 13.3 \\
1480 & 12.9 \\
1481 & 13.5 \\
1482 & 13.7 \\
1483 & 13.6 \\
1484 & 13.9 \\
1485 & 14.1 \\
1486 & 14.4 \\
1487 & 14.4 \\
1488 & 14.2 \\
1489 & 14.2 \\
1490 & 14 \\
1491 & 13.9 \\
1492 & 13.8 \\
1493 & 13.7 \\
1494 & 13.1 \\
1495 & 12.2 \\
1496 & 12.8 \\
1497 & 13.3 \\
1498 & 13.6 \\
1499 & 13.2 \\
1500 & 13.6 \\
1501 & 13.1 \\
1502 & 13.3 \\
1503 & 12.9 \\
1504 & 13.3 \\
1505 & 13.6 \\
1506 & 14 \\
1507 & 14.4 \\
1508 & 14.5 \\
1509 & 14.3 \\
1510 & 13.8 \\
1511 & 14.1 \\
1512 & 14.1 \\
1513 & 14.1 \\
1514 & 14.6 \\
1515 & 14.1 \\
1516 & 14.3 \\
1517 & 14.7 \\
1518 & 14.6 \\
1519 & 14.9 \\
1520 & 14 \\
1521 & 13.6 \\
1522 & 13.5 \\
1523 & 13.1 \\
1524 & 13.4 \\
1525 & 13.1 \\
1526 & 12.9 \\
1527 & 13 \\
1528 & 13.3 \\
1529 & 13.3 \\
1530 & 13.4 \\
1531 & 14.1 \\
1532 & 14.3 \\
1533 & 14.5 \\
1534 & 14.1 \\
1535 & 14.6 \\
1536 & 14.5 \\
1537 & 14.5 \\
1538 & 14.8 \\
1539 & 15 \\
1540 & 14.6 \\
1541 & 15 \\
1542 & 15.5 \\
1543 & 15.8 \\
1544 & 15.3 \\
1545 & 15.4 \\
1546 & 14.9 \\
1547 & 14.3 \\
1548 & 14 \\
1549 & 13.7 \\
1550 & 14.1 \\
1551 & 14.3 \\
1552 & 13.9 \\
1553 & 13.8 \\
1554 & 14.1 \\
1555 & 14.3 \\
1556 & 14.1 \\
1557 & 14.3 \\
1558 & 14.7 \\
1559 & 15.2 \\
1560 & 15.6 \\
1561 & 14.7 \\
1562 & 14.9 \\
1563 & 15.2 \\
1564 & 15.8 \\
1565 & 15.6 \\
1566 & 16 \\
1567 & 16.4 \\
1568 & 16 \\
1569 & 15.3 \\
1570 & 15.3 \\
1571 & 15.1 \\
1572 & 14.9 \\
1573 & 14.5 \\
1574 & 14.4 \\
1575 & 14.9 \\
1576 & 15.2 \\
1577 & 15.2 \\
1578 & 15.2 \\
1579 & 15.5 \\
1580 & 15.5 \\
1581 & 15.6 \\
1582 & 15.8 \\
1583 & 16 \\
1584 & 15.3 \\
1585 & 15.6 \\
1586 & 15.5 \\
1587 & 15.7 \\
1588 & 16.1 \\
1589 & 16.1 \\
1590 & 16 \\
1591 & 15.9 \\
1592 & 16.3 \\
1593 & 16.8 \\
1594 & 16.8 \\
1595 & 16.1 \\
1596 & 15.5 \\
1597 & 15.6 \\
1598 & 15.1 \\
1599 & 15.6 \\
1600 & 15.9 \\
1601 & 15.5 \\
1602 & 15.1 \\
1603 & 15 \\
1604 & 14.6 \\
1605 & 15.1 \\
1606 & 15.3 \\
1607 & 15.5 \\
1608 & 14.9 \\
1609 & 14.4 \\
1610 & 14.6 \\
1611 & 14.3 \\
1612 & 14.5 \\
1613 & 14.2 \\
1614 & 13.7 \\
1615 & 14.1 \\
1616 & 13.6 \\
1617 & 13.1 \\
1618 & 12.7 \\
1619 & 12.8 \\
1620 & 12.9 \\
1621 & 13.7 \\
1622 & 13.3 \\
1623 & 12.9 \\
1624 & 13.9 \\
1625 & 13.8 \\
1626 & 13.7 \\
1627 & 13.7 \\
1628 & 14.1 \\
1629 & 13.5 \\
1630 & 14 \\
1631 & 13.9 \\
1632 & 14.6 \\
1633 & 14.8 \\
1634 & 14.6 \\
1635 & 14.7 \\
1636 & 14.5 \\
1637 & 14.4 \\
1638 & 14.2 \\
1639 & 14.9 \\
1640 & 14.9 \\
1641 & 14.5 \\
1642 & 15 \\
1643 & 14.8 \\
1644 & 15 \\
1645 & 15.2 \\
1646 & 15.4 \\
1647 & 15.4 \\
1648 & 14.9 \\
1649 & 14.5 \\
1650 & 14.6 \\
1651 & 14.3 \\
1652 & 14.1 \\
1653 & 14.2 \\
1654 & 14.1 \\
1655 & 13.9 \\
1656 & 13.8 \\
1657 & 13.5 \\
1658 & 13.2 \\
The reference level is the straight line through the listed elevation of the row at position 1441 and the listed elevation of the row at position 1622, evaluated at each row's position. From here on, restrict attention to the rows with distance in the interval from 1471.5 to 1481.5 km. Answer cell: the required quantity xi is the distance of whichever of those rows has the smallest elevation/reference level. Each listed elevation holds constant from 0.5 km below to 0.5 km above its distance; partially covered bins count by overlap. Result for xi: 1478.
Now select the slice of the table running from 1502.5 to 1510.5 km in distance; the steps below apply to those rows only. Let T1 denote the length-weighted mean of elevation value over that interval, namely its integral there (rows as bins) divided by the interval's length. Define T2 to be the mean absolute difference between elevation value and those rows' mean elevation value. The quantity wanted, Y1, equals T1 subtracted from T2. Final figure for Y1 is -13.4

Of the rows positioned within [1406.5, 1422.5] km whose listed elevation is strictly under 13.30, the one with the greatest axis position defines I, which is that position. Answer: 1420 km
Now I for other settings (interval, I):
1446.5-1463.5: 1463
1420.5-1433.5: 1424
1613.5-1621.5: 1620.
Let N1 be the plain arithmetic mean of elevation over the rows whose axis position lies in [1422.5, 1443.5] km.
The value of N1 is 13.9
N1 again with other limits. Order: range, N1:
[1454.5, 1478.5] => 13.0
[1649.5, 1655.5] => 14.2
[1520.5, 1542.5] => 14.0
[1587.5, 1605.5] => 15.7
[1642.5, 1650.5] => 15.0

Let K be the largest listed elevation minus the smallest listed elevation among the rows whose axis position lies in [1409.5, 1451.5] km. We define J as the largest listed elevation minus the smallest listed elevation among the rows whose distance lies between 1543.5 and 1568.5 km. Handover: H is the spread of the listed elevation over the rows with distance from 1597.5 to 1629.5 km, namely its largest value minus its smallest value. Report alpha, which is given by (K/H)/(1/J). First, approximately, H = 3.2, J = 2.70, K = 2.0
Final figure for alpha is 1.7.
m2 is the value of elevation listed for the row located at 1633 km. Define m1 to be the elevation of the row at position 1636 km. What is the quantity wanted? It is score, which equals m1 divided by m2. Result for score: 0.98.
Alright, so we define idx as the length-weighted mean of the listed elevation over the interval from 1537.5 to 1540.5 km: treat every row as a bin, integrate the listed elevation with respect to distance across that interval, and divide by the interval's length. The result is 14.8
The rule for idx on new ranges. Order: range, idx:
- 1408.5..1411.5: 12.6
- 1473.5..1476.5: 13.0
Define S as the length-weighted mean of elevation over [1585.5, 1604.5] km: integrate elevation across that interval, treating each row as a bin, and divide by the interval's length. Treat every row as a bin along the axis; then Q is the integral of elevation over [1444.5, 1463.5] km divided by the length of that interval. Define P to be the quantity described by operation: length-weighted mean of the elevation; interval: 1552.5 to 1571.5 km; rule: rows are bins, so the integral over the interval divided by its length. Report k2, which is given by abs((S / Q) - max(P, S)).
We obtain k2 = 14.6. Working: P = 15.1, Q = 13.5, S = 15.7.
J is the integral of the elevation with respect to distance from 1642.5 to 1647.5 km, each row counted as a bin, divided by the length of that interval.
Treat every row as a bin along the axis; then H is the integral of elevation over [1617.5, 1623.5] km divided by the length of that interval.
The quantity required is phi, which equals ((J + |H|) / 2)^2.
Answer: 199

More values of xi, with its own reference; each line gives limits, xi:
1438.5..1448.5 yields 1447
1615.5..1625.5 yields 1618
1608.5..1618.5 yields 1618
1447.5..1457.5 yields 1451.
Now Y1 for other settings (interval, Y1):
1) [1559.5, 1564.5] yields -14.9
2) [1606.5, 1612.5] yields -14.4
